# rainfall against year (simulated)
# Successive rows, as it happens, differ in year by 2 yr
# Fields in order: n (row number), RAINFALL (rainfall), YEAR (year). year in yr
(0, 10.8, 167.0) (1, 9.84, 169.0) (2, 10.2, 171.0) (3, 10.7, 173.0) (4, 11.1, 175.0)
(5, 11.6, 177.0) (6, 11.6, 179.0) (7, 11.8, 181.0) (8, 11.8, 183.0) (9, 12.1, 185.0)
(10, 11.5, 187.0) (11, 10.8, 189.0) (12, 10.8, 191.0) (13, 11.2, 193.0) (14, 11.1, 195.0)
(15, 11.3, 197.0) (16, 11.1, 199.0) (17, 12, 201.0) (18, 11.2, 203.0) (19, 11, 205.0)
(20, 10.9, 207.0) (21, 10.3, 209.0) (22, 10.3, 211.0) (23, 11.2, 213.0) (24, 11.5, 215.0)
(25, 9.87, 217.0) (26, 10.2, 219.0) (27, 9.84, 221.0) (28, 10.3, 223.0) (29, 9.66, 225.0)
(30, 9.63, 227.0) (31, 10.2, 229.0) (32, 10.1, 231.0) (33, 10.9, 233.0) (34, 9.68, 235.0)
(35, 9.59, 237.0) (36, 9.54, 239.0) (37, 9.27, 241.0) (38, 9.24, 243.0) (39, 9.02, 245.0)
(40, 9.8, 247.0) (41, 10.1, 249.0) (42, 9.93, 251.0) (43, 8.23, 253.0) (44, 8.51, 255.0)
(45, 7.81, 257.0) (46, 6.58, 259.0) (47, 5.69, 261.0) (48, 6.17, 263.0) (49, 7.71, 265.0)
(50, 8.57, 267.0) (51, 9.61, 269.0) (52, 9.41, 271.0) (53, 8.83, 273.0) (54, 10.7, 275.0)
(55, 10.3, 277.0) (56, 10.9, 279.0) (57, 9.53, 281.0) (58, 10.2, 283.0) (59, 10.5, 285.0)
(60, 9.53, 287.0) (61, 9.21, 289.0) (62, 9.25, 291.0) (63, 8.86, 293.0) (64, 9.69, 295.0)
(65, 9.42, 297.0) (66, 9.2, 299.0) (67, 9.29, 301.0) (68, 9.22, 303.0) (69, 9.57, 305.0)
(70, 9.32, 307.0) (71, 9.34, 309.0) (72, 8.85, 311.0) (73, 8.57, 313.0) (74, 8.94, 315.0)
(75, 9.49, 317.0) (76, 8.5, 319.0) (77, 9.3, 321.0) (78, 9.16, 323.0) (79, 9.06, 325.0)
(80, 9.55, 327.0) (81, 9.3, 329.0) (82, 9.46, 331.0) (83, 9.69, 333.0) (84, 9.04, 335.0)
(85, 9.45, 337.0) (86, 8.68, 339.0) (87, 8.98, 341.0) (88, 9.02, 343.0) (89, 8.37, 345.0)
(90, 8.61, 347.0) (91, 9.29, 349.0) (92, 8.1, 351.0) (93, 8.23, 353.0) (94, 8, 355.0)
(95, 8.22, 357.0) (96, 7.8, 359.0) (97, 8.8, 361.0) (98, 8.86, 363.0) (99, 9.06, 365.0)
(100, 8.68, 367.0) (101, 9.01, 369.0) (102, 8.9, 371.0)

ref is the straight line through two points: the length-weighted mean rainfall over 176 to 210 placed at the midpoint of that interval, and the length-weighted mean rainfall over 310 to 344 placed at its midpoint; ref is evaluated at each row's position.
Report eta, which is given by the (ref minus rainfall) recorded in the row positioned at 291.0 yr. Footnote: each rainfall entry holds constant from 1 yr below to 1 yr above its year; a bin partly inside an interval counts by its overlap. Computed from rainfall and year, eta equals 0.5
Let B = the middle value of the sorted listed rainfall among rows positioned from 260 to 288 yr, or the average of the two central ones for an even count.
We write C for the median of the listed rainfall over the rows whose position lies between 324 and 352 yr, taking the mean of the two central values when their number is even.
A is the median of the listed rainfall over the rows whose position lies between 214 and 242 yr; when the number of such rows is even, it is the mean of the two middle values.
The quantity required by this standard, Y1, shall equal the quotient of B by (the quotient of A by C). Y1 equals 9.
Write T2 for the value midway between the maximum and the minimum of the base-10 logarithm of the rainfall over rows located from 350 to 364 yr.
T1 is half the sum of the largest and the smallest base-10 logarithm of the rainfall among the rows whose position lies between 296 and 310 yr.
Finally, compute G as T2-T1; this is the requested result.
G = -0.05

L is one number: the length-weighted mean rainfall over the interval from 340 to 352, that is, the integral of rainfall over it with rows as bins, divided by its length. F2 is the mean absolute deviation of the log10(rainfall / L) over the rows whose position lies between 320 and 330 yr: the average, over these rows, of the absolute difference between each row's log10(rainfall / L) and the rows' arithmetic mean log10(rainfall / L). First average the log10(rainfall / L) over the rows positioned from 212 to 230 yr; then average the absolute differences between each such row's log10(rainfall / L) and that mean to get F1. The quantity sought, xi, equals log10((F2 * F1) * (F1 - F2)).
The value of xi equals -5.8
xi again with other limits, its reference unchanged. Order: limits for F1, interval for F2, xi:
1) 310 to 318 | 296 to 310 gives -6.4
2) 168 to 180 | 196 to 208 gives -5.5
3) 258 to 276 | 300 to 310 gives -4.6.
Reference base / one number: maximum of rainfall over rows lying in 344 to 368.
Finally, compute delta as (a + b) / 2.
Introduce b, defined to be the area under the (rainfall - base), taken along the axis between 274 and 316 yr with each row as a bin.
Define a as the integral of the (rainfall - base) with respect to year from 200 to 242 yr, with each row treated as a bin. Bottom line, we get 27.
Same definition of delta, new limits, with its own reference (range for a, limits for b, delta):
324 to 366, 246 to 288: -16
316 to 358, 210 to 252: 7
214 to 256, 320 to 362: 1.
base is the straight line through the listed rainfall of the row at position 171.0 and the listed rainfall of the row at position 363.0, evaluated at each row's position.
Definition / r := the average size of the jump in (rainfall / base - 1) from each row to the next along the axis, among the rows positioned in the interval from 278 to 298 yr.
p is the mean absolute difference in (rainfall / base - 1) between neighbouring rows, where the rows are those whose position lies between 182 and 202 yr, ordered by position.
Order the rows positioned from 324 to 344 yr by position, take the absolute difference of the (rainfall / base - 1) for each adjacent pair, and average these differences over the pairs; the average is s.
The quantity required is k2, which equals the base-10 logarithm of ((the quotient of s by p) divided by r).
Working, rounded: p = 0.038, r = 0.061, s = 0.041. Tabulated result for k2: 1.25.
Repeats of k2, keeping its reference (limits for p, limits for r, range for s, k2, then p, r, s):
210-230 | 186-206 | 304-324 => 1.31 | 0.059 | 0.039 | 0.047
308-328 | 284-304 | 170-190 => 1.28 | 0.051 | 0.037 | 0.036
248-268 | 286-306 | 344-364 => 1.28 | 0.091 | 0.031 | 0.052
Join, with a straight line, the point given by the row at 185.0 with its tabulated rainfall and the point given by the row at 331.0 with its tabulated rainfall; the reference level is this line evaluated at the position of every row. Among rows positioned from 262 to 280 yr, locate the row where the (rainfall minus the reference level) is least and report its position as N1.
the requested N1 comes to 263.0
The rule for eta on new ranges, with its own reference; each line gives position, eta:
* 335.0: -0.1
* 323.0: 0.0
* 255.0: 1.8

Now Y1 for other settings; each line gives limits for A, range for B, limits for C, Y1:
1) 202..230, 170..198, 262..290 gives 10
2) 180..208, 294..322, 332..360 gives 7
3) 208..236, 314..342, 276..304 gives 9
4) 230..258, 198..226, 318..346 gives 10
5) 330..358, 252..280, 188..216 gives 11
